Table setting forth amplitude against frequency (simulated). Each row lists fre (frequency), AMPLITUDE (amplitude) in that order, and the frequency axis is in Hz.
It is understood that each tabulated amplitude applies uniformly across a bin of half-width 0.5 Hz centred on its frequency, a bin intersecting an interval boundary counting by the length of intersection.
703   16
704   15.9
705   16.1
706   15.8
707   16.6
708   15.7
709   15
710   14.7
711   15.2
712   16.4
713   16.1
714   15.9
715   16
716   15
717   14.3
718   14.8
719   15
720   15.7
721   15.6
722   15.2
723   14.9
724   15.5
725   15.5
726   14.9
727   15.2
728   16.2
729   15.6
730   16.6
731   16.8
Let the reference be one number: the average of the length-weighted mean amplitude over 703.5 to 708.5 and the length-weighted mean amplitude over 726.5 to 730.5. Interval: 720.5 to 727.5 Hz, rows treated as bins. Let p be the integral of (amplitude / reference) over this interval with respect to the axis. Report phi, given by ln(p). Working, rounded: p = 6.7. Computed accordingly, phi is 1.90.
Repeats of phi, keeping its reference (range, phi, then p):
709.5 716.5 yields 1.92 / 6.8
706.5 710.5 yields 1.36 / 3.9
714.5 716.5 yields 0.66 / 1.9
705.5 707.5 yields 0.71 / 2.0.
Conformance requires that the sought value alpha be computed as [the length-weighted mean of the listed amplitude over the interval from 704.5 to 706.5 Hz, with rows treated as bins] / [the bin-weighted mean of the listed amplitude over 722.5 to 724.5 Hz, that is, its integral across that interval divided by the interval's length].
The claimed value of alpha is 1.05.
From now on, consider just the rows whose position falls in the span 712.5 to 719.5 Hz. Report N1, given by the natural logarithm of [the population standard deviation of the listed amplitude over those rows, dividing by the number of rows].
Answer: -0.4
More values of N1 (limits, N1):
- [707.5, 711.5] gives -1.0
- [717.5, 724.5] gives -1.1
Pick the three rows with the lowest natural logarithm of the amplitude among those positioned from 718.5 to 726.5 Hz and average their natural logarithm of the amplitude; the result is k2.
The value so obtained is 2.70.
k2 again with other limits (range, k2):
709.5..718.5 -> 2.68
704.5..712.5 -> 2.71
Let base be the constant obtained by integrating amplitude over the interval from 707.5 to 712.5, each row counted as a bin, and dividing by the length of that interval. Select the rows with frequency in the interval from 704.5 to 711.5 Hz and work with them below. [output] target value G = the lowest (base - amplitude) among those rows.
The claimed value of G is -1.2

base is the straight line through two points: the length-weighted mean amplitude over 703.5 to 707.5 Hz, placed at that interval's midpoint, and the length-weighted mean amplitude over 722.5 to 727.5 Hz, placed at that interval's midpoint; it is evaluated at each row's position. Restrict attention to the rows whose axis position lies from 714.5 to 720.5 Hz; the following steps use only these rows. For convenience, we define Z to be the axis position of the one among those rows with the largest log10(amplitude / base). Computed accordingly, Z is 715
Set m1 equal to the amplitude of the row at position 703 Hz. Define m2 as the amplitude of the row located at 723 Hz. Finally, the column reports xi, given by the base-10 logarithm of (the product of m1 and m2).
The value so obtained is 2.38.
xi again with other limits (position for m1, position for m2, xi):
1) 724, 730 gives 2.41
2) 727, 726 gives 2.36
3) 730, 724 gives 2.41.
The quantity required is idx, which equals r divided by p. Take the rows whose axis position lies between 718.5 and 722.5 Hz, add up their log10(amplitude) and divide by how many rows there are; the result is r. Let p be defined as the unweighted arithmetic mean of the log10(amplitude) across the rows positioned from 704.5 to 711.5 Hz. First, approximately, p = 1.19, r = 1.19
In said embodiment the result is 1.00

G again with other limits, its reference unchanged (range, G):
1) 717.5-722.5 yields -0.3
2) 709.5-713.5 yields -1.0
